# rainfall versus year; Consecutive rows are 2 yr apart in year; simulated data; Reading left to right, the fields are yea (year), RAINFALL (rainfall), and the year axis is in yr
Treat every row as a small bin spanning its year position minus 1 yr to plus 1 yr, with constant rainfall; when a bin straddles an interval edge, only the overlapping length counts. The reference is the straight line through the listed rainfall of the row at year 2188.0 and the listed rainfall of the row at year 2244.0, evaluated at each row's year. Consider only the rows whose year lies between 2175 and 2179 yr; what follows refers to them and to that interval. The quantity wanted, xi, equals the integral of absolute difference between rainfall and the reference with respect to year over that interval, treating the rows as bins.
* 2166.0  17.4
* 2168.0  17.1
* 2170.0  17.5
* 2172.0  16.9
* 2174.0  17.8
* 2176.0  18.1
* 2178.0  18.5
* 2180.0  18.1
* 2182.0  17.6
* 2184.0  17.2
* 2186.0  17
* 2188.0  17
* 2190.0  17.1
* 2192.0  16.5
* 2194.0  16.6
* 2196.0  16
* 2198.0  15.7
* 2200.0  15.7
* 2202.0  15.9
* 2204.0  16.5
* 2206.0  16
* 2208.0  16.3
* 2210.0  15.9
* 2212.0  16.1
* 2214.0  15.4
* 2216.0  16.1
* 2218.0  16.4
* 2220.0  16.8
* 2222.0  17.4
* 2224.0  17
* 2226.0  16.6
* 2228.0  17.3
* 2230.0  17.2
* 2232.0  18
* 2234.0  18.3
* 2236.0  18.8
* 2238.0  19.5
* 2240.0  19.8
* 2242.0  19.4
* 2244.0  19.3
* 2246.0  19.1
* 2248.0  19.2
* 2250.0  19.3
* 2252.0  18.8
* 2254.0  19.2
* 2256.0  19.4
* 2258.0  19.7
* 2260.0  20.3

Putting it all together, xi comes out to 7.0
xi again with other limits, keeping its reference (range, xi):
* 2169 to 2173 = 3.6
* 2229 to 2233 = 4.7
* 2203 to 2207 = 5.8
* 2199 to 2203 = 6.9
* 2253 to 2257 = 1.8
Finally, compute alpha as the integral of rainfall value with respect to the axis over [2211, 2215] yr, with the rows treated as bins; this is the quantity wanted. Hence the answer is 63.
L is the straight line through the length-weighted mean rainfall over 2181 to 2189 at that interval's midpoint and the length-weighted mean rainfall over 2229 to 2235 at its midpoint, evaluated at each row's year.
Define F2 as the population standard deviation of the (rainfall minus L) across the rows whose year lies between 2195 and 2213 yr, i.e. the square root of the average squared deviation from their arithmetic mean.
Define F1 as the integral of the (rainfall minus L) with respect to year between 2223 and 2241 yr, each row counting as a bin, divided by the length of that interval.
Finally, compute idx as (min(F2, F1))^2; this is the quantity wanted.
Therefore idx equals 0.0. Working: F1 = 0.2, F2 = 0.23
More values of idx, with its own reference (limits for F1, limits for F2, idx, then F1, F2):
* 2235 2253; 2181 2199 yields 0.4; 1.2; 0.64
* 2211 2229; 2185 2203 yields 1.2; -1.1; 0.61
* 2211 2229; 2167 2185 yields 1.2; -1.1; 0.48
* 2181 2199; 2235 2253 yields 0.3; -0.5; 0.33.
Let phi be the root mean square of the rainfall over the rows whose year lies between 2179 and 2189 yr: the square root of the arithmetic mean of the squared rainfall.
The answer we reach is 17.4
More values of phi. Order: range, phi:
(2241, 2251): 19.3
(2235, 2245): 19.4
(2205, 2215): 15.9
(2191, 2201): 16.1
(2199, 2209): 16.1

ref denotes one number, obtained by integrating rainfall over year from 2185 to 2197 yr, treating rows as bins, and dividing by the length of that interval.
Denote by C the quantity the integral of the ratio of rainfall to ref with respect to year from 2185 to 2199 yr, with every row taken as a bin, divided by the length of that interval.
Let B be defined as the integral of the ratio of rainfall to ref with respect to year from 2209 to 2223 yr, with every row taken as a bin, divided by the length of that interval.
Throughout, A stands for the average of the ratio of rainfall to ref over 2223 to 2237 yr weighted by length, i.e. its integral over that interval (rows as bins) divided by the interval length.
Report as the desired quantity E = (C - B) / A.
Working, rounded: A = 1.05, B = 0.98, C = 0.99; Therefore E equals 0.01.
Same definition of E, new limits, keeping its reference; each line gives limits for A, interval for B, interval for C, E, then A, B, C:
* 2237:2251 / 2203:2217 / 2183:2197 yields 0.04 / 1.16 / 0.96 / 1.00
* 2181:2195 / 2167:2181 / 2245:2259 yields 0.09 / 1.02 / 1.06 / 1.15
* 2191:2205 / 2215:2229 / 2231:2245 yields 0.14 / 0.97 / 1.01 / 1.14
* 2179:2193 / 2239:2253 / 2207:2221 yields -0.18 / 1.03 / 1.15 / 0.97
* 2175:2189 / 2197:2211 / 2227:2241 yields 0.14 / 1.06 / 0.96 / 1.10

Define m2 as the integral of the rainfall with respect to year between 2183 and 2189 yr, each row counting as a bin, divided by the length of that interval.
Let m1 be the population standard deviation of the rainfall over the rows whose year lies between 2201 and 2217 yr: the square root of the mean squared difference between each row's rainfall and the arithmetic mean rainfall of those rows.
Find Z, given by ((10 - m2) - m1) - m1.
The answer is -7.7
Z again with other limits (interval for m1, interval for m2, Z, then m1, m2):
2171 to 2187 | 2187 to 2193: -7.9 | 0.54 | 16.9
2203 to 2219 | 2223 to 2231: -7.7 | 0.32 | 17.0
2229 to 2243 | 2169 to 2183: -9.5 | 0.87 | 17.8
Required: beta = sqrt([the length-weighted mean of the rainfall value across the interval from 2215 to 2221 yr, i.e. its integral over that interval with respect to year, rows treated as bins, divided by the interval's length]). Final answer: 4.05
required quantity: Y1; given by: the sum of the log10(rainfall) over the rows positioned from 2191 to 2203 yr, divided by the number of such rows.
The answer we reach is 1.21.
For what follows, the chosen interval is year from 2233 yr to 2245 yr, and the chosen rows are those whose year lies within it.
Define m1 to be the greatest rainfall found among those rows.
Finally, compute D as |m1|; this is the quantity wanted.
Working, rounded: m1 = 19.8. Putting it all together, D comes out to 19.8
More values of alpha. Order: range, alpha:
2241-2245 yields 77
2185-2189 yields 68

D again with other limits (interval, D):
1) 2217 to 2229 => 17.4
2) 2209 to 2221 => 16.8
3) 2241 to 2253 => 19.4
